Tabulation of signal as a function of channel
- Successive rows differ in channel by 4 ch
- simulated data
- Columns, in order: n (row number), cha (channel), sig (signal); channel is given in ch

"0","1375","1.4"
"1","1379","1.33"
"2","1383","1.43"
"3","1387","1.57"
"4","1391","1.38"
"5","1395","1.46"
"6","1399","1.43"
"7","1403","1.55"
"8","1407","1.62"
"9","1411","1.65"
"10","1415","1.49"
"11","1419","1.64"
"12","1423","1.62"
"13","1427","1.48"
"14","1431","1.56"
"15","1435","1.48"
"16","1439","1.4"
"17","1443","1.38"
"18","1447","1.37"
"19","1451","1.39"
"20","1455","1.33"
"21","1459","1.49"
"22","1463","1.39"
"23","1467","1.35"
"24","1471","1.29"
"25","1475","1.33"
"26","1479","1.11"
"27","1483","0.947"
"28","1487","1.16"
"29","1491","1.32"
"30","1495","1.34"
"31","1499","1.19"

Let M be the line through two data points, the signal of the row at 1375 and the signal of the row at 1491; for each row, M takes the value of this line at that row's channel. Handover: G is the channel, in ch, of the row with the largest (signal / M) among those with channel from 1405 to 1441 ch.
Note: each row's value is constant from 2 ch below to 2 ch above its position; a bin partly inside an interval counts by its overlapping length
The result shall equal 1411 ch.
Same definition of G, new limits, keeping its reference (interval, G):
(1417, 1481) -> 1419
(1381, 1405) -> 1387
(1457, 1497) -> 1459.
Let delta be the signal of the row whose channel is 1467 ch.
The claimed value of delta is 1.35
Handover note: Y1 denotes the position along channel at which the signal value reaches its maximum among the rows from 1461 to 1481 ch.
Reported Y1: 1463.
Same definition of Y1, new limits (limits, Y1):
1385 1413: 1411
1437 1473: 1459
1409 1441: 1411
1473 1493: 1475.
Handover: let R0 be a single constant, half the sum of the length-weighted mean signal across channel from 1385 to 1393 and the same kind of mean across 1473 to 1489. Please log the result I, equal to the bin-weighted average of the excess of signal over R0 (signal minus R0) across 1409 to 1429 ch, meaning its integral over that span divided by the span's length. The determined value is 0.27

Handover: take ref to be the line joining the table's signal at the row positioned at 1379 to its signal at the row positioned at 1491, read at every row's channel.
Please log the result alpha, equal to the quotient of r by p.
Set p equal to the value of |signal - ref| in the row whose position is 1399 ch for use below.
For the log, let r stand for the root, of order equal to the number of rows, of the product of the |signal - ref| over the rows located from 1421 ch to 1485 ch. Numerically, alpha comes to 0.7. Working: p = 0.10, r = 0.07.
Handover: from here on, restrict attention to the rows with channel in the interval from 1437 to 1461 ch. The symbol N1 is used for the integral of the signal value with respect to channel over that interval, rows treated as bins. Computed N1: 33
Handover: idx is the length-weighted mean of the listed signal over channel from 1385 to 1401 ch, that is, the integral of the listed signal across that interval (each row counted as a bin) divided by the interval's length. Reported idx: 1.46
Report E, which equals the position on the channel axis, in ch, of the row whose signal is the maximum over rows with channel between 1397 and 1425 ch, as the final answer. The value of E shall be 1411 ch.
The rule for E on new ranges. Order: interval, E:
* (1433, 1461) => 1459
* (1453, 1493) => 1459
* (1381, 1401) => 1387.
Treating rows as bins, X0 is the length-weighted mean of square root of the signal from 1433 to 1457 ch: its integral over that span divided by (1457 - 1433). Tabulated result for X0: 1.18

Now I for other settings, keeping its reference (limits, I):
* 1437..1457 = 0.07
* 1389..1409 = 0.18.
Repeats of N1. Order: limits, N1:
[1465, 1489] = 29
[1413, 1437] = 37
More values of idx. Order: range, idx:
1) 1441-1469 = 1.39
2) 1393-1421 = 1.55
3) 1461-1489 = 1.23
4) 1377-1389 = 1.44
